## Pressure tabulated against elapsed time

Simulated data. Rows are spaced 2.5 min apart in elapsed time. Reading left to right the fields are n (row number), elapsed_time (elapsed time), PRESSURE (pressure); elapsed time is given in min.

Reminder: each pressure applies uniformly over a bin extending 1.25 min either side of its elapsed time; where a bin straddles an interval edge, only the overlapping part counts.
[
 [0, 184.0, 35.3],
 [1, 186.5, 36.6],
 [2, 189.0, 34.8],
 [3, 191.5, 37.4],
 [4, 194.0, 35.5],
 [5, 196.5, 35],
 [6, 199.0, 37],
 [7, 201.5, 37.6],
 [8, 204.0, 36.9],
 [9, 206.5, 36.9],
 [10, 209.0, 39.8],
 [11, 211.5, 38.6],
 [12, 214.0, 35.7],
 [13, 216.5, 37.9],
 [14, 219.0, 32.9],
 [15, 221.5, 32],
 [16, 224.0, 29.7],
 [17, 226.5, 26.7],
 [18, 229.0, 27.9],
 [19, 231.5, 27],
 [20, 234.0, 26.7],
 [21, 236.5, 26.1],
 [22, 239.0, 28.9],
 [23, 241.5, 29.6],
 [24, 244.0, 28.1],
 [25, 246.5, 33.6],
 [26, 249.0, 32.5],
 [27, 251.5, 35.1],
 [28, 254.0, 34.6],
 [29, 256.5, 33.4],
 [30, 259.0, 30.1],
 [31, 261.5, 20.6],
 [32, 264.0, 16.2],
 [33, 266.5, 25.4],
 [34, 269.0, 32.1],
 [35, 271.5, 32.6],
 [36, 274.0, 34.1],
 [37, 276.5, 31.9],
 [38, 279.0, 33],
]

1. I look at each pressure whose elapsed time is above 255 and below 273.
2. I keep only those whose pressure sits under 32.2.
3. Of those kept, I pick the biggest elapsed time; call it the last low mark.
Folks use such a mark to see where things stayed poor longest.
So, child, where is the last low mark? 269.0 min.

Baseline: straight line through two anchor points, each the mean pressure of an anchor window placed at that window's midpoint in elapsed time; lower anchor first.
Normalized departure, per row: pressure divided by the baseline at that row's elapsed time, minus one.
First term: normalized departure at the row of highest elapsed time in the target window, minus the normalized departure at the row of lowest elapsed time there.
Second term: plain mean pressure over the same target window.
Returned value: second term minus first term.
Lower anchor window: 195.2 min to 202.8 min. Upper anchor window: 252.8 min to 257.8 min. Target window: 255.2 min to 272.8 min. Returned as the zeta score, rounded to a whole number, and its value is 27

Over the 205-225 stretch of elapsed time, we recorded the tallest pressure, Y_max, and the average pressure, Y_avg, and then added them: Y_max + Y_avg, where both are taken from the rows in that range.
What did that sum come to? 75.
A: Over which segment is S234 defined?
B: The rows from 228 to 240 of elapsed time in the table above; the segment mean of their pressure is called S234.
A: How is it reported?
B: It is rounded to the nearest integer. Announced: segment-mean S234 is 27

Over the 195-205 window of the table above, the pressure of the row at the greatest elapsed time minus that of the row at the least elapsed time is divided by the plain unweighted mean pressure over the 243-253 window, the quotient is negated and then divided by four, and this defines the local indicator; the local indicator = -0.01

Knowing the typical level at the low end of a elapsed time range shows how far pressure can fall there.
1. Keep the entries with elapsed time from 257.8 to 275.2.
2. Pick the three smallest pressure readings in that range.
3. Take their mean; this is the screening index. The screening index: 21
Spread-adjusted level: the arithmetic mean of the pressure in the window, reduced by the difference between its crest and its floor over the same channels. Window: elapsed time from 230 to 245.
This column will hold 24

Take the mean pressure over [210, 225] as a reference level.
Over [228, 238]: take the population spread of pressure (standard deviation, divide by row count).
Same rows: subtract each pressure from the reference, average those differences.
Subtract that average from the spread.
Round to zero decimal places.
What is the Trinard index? -7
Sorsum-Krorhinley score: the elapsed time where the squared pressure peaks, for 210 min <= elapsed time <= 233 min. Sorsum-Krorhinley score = 211.5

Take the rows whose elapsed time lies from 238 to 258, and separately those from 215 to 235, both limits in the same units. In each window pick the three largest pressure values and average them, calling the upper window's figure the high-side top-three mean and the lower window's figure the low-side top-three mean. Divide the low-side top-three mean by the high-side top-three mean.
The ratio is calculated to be 1.00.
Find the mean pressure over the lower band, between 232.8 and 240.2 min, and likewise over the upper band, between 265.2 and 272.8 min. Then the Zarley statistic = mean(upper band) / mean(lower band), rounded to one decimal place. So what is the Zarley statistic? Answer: 1.1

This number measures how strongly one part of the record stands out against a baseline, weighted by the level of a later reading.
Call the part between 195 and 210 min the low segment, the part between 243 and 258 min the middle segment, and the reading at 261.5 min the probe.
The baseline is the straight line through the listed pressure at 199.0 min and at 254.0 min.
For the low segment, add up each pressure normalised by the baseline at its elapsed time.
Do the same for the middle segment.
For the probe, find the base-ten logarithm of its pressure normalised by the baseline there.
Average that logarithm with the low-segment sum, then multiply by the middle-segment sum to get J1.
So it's 16.6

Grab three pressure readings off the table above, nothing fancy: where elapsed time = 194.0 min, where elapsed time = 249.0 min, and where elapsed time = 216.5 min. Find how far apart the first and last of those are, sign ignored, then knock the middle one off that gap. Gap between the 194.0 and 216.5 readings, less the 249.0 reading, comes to -30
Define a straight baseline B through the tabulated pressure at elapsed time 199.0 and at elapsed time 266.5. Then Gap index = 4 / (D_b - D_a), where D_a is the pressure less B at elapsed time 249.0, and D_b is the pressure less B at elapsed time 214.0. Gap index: -1.4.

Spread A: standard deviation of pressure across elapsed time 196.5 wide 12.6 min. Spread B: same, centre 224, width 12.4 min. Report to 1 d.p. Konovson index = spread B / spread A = 2.2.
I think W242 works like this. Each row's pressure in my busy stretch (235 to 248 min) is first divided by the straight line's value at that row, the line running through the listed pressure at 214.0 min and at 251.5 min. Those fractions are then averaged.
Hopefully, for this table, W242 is 0.83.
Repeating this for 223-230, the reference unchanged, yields 0.79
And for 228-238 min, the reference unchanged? 0.76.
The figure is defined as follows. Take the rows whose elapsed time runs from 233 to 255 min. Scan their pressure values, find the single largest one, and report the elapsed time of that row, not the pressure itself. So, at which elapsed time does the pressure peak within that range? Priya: 251.5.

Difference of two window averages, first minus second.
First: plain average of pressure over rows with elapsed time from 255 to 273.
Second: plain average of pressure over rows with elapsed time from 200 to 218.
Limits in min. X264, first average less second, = -10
